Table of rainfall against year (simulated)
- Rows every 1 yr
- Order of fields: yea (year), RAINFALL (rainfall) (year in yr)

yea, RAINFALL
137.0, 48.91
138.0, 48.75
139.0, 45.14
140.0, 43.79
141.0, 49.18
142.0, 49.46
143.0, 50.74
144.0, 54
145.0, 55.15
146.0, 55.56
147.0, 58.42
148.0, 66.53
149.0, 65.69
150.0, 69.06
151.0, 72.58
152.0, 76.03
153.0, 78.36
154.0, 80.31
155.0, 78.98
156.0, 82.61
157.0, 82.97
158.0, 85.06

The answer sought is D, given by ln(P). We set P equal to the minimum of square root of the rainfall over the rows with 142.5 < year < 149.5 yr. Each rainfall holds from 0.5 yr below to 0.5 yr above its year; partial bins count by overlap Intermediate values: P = 7.1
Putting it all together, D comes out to 1.96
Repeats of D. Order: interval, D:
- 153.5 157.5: 2.18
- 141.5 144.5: 1.95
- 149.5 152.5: 2.12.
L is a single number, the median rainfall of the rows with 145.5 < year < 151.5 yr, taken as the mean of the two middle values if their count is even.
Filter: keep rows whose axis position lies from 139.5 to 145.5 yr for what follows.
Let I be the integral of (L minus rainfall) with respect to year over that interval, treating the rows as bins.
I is 94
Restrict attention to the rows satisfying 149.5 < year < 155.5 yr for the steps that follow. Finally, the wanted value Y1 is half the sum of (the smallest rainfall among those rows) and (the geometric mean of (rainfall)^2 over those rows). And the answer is 2906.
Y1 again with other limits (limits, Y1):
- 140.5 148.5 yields 1517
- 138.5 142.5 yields 1118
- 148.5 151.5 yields 2417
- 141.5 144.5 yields 1344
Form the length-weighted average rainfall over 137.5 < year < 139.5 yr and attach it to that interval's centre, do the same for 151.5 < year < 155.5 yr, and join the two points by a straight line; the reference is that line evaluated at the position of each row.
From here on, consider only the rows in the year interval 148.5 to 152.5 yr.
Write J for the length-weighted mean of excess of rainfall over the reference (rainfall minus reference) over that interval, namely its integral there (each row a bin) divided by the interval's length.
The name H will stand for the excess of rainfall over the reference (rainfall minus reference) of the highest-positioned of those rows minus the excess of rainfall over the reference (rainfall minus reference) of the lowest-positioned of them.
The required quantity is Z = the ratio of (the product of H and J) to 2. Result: -2.6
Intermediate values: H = 4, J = -1.3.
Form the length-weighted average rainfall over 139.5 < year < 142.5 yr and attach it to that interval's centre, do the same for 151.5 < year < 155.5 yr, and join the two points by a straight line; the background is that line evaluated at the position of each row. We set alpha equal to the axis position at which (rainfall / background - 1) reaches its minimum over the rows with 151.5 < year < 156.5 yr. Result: 155.0 yr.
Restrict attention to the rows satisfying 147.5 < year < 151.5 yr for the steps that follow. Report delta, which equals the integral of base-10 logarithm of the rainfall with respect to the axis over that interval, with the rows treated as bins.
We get 7.3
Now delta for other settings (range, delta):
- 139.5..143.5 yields 6.7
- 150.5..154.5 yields 7.5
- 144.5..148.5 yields 7.1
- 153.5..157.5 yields 7.6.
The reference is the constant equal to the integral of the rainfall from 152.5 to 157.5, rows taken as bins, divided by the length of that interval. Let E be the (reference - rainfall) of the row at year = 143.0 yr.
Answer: 30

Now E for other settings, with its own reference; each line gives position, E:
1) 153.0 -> 2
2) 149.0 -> 15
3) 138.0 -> 32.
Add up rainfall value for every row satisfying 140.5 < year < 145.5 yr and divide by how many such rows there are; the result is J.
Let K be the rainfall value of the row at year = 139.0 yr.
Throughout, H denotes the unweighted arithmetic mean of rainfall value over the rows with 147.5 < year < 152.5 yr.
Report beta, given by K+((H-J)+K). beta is 109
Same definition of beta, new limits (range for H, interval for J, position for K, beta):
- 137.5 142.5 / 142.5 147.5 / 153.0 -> 149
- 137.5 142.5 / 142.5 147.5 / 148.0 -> 126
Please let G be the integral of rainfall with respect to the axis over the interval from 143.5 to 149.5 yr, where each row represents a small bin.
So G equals 355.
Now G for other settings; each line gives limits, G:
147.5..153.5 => 428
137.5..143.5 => 287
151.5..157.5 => 479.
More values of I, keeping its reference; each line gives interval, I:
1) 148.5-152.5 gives -19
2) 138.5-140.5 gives 43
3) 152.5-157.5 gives -73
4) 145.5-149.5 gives 18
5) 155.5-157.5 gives -33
